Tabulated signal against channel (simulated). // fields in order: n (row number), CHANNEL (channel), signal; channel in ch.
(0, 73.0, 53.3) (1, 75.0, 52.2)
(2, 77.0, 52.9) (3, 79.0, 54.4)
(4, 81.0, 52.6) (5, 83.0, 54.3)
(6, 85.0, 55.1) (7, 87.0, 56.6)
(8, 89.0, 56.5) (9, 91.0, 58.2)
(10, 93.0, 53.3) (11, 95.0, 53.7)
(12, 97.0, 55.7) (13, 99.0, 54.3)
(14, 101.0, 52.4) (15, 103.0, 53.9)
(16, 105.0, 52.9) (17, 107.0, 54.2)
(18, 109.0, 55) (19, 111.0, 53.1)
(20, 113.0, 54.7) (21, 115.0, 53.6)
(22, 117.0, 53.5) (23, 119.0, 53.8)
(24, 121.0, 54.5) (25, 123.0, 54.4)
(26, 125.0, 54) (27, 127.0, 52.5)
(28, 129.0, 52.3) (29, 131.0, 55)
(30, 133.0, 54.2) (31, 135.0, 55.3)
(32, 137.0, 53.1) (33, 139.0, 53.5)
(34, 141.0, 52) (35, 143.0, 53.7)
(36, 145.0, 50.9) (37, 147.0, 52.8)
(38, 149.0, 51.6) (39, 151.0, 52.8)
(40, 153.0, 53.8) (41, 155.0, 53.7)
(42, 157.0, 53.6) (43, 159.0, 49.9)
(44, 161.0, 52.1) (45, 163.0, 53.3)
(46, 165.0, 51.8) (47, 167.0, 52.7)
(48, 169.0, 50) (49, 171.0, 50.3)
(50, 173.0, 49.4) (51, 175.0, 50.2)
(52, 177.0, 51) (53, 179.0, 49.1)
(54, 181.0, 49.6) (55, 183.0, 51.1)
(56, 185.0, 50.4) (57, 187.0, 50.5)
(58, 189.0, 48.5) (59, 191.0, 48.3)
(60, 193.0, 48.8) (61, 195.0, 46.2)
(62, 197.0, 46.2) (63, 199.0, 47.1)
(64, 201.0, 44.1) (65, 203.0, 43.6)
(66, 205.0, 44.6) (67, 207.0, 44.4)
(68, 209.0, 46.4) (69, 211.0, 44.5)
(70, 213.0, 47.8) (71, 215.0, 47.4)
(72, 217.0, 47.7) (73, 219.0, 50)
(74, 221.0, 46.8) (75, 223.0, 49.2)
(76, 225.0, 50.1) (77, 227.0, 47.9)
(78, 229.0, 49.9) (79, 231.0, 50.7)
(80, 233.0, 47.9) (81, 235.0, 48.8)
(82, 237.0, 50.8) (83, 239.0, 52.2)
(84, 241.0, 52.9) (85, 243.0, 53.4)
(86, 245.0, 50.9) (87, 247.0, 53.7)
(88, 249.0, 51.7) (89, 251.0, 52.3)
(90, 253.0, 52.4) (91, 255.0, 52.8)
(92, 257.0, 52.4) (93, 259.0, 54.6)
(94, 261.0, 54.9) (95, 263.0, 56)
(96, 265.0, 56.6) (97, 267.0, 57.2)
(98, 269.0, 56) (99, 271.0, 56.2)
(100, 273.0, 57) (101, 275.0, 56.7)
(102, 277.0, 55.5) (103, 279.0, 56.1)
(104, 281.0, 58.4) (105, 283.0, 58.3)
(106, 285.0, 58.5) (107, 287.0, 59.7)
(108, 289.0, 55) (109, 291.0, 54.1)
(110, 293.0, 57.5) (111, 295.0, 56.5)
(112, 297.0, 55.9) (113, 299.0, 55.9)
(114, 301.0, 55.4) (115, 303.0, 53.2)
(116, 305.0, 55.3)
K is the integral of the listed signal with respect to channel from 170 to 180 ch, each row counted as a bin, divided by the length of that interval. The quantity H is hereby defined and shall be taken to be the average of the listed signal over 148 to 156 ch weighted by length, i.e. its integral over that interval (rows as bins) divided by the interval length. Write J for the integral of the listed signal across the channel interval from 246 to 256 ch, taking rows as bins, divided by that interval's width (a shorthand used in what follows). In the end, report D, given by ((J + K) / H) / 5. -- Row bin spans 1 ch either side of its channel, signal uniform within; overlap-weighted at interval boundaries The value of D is 0.39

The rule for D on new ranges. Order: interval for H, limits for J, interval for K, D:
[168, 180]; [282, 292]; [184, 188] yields 0.43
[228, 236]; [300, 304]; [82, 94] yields 0.45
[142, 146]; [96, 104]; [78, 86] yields 0.41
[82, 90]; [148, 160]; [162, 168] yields 0.38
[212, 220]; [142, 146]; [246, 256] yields 0.43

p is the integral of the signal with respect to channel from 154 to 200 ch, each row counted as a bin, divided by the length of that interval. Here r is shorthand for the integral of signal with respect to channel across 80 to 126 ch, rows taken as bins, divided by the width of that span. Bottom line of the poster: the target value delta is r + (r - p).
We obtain 59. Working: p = 50.2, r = 54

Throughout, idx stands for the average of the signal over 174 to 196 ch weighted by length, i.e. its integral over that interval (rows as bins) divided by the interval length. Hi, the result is 49.4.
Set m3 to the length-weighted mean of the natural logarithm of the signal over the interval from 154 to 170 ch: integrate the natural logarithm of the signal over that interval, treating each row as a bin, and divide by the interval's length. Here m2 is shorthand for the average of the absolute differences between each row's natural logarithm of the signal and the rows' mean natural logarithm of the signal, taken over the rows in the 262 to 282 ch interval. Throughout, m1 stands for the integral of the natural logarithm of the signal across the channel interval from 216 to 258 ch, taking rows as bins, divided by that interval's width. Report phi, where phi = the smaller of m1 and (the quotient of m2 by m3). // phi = 0.0027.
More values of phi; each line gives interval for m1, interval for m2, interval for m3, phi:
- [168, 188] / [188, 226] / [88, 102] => 0.0088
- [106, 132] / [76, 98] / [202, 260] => 0.0067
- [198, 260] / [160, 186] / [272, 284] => 0.0052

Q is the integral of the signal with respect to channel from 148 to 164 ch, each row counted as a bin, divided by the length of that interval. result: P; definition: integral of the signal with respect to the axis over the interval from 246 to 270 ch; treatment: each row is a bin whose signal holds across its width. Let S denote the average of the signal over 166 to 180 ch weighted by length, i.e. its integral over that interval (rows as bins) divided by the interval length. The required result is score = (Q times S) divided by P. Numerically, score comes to 2.0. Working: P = 1301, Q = 53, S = 50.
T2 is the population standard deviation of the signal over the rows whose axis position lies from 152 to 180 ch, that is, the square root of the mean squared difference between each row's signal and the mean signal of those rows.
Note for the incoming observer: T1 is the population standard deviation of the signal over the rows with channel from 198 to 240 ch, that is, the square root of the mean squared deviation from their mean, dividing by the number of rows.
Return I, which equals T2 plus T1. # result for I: 4.06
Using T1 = 2.4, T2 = 1.6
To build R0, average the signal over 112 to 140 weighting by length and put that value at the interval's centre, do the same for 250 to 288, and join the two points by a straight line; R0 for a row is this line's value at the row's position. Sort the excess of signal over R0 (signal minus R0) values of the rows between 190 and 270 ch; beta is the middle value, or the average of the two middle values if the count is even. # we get -5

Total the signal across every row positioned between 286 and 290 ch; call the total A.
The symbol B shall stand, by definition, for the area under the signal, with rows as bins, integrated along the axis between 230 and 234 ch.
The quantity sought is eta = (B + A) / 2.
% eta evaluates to 156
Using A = 115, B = 197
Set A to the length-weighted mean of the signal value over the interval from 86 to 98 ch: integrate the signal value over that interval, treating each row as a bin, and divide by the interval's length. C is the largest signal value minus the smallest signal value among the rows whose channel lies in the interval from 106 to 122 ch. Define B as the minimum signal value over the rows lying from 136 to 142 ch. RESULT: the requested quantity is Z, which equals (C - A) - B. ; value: -106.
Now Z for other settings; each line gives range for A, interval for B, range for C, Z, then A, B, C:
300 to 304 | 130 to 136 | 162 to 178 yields -105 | 54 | 54.2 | 3.9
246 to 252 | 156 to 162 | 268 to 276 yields -101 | 53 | 49.9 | 1.0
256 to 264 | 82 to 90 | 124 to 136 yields -106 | 54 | 54.3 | 3.0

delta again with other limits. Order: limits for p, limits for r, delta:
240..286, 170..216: 41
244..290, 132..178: 49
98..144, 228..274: 52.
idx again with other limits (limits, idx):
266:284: 56.8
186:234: 47.4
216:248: 50.2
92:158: 53.6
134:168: 52.7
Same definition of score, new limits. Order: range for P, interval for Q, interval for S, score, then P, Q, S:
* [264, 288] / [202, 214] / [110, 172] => 1.7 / 1372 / 45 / 53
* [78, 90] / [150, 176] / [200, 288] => 4.1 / 659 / 52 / 52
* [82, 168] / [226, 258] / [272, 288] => 0.6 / 4617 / 51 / 58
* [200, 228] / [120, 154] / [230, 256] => 2.1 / 1309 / 53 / 52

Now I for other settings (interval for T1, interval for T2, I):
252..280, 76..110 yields 3.14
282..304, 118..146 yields 3.07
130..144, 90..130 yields 2.34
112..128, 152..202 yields 3.11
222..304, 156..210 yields 5.83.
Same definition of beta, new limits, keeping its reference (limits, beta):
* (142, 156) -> -1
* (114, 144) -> 0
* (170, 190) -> -4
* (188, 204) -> -8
